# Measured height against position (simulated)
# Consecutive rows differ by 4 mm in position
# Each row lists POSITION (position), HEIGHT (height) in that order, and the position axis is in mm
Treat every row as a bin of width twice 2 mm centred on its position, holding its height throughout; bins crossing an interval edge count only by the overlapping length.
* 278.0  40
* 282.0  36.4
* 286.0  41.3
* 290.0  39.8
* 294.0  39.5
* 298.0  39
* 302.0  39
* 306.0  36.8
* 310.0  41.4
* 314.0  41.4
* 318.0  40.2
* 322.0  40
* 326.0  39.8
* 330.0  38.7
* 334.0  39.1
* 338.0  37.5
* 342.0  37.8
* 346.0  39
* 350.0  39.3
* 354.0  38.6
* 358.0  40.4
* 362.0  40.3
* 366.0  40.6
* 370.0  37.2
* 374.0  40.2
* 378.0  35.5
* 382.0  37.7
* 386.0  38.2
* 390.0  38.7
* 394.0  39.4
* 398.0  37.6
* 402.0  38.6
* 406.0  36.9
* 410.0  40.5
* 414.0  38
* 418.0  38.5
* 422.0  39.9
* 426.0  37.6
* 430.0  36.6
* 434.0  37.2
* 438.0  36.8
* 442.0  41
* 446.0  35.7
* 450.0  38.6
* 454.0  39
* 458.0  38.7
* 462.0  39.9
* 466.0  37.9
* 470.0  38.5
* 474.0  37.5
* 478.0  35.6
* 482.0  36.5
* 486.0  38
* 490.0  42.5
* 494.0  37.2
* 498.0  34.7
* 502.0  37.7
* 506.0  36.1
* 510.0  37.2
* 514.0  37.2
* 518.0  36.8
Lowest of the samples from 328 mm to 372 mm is 37.2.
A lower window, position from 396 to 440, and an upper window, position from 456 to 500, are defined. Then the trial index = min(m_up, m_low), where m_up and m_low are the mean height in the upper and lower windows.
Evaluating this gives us 37.9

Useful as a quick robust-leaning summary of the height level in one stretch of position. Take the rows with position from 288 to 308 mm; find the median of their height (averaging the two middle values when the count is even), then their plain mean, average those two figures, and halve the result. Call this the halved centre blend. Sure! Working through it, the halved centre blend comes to 19.5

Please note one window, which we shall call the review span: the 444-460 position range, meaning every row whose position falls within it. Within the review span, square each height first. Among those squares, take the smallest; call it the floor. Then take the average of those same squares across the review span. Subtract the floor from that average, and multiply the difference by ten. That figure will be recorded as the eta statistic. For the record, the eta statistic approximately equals 1713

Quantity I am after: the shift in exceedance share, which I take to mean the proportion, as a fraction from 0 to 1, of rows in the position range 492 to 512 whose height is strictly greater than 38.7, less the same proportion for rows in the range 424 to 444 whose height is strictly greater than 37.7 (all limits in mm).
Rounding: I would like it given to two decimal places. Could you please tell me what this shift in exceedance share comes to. -0.20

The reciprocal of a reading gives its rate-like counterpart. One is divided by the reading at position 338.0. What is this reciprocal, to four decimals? 0.0267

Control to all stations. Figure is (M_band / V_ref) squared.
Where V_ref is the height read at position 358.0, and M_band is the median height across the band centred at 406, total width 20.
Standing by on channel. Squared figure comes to 0.88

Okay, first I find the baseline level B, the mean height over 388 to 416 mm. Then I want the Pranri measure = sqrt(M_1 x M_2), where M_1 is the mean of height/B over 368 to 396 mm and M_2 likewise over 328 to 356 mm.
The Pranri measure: 0.995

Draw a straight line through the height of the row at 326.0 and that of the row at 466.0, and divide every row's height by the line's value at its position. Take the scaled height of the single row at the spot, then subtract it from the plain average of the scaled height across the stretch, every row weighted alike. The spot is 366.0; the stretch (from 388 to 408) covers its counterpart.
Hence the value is -0.05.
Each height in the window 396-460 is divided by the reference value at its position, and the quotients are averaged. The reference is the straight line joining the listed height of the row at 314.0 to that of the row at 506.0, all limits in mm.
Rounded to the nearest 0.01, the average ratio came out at 1.00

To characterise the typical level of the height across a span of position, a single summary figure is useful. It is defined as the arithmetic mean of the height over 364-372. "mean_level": 38.9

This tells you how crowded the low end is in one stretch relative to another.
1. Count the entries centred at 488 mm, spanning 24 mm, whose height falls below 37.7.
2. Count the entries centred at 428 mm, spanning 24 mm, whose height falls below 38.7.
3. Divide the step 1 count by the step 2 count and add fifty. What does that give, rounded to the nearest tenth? 50.8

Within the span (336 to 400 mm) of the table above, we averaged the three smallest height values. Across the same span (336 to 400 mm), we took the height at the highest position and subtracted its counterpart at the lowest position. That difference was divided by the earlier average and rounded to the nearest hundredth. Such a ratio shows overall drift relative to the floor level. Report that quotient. 0.00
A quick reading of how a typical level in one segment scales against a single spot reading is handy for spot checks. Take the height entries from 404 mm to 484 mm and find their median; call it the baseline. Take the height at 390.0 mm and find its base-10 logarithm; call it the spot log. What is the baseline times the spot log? 60.3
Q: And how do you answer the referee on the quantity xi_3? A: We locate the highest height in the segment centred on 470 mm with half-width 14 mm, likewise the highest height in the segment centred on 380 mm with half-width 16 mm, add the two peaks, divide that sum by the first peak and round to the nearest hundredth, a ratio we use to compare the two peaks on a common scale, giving 2.02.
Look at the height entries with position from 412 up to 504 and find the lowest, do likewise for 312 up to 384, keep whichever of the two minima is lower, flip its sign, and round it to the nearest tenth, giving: -34.7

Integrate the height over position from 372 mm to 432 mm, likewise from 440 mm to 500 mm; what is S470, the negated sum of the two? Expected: -4581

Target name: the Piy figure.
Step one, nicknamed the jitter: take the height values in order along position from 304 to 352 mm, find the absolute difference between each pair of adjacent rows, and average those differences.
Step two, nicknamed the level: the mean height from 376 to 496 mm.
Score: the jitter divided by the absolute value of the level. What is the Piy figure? 0.0265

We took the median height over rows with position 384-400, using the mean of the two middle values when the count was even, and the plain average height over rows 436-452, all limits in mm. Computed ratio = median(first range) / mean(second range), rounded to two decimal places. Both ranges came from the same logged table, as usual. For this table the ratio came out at 1.01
